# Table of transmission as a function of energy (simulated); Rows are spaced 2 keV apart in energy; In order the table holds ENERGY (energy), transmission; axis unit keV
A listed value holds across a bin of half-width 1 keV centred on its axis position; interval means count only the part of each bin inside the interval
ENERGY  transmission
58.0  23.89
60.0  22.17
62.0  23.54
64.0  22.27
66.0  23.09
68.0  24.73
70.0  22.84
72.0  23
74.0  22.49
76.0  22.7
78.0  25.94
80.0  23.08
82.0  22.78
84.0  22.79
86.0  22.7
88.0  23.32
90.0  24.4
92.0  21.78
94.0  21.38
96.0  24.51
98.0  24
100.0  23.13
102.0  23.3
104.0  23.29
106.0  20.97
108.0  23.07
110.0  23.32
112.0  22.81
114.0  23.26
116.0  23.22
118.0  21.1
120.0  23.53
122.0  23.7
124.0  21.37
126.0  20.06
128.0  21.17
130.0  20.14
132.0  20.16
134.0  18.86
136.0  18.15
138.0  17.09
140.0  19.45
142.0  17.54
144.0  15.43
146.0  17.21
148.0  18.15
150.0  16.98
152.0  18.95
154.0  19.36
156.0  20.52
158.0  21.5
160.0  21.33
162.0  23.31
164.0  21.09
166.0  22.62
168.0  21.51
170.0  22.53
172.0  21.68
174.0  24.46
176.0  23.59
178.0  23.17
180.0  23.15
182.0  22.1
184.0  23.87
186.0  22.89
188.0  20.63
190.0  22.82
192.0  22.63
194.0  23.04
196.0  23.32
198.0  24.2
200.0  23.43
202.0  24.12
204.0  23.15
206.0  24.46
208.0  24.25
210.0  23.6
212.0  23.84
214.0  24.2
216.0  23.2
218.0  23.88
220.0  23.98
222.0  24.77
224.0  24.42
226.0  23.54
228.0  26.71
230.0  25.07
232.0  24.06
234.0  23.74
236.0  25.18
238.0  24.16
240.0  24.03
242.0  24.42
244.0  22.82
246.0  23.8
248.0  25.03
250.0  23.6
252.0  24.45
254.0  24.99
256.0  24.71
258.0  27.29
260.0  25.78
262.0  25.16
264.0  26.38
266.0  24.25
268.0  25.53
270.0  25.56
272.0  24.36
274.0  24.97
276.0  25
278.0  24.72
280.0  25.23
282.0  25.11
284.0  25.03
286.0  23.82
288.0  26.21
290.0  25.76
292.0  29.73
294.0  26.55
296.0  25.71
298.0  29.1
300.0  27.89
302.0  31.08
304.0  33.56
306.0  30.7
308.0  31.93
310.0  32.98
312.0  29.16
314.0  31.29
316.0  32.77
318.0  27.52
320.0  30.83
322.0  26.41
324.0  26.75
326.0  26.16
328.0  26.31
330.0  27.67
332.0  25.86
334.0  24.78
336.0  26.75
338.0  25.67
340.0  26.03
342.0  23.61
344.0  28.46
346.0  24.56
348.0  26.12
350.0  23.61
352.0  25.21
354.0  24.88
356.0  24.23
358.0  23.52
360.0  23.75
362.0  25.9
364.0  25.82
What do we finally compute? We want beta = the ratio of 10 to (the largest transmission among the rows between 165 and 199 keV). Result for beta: 0.409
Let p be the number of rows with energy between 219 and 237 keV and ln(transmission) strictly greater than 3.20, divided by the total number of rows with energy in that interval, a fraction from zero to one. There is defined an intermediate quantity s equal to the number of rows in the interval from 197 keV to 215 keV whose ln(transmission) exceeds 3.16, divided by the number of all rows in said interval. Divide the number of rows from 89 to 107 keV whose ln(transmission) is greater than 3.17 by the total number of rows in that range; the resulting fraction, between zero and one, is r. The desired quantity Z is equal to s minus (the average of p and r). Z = 0.39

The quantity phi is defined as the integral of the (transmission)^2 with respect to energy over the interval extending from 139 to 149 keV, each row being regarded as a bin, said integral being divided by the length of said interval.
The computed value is 310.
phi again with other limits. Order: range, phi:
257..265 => 685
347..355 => 624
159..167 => 489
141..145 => 273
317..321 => 854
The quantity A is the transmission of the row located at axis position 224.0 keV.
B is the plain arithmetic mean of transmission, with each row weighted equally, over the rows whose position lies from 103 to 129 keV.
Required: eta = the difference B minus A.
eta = -2.0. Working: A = 24.42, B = 22.4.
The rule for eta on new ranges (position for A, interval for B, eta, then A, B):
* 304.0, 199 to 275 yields -9.1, 33.56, 24.5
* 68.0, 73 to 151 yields -3.2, 24.73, 21.5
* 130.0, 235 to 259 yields 4.4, 20.14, 24.5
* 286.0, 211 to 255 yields 0.4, 23.82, 24.3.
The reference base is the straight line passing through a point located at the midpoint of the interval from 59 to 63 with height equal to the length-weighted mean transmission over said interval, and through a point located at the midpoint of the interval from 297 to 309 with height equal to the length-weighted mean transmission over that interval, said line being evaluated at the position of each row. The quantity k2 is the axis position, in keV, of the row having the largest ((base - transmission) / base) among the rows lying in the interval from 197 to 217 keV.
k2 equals 216.0 keV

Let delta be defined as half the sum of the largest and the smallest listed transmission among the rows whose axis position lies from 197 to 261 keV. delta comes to 25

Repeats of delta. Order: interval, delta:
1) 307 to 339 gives 29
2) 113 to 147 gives 20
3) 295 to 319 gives 30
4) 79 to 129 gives 22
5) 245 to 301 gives 27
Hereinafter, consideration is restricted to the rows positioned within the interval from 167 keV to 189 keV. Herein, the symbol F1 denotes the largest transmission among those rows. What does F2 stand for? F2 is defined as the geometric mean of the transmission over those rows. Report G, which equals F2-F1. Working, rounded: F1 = 24.46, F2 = 22.7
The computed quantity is -1.8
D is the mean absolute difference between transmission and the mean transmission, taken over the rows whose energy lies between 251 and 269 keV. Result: 0.8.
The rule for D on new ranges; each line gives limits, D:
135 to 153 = 0.9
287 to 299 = 1.5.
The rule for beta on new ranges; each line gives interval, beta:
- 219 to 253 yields 0.374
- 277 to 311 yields 0.298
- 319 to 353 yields 0.324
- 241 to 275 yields 0.366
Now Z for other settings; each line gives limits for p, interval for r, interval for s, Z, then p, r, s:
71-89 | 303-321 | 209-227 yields 0.22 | 0.11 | 1.0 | 0.78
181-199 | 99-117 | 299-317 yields 1.00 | 0.00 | 0.0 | 1.00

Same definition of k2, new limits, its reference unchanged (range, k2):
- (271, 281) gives 272.0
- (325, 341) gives 334.0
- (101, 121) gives 118.0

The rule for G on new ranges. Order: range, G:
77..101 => -2.7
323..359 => -2.9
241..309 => -7.5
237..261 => -2.7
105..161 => -3.5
